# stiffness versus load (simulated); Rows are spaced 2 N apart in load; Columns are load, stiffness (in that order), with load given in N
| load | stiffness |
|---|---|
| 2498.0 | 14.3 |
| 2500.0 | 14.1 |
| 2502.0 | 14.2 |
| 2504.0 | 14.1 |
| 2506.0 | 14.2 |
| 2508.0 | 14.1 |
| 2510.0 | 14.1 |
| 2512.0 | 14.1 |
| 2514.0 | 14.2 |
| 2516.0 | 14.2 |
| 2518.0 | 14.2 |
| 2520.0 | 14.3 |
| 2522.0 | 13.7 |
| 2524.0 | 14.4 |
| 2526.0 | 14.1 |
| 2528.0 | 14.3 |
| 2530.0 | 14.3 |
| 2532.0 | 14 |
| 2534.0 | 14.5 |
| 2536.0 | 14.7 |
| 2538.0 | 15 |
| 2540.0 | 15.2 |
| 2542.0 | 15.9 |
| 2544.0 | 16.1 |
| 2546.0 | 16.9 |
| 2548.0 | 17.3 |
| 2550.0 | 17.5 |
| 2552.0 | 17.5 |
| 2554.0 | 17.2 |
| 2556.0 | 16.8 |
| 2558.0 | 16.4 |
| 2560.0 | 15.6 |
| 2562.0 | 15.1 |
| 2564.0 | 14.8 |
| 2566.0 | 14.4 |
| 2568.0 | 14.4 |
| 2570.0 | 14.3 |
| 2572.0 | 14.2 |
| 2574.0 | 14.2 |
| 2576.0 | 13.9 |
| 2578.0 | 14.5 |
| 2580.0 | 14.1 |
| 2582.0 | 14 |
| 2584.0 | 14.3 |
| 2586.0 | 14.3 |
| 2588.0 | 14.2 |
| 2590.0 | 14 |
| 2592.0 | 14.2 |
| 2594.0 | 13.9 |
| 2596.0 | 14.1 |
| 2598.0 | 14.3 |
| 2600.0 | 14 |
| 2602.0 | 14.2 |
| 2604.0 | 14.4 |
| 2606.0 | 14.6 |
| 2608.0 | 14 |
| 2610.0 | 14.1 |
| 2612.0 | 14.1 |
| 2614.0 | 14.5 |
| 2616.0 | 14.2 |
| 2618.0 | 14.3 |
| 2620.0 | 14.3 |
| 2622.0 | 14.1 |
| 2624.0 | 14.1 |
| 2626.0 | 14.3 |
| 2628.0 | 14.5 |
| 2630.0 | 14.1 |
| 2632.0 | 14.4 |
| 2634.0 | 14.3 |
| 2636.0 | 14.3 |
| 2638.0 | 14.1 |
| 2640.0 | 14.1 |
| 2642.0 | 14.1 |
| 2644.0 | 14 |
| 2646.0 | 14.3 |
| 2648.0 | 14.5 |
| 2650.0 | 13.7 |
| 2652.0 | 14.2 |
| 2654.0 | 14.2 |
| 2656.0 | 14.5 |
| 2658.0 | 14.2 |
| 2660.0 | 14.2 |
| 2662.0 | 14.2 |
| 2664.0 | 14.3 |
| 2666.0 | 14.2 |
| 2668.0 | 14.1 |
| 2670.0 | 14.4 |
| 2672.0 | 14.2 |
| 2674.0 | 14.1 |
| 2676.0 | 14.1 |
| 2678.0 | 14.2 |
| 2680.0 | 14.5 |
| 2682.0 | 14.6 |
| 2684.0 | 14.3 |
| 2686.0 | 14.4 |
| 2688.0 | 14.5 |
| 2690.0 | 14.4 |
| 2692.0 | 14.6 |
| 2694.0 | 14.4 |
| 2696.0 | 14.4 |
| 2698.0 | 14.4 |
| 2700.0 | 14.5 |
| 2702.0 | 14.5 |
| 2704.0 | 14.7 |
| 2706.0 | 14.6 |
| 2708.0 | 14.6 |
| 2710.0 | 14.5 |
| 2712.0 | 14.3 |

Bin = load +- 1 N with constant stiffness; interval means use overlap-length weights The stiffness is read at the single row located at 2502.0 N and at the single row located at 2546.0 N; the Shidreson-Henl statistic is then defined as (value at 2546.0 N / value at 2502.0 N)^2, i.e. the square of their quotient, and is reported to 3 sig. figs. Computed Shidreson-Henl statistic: 1.42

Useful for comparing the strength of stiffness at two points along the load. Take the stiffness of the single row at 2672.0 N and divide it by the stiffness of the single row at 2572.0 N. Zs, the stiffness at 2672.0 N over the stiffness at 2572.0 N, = 1.00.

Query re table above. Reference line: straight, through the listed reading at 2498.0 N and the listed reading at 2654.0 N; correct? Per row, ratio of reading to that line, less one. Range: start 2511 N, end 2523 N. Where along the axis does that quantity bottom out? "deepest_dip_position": 2522.0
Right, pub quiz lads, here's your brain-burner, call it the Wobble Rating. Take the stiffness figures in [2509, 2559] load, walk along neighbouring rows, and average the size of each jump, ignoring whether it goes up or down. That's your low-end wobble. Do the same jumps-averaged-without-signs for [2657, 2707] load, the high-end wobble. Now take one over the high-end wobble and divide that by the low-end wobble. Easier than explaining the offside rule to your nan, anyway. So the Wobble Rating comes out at 29.8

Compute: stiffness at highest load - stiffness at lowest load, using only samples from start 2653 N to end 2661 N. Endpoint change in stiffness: 0.0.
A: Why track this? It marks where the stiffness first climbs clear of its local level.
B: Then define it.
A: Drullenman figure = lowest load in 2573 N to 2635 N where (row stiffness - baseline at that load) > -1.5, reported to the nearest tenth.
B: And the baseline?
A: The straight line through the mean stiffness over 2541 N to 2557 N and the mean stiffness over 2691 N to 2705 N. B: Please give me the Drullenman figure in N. 2606.0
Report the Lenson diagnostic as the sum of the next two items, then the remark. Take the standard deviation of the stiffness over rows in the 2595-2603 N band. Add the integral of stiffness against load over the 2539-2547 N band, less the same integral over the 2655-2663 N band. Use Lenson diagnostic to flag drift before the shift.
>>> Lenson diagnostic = 14.1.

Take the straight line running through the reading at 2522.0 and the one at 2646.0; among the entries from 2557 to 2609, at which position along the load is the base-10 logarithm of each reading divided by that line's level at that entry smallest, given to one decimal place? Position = 2594.0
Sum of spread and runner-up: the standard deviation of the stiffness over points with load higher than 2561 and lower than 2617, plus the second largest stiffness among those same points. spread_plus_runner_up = 15.1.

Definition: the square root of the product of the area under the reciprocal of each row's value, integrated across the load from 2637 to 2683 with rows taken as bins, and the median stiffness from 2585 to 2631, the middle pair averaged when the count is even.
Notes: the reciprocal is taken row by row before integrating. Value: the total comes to 6.78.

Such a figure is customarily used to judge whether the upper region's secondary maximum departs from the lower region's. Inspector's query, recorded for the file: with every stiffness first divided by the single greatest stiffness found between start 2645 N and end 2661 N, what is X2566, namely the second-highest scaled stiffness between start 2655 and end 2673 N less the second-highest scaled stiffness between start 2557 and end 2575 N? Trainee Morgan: -0.083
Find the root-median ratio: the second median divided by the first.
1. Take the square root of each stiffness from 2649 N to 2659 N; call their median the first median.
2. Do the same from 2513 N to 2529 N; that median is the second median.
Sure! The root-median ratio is 1.00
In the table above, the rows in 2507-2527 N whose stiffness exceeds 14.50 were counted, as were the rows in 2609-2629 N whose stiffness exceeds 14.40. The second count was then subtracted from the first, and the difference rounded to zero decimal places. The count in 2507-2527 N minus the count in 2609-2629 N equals -2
